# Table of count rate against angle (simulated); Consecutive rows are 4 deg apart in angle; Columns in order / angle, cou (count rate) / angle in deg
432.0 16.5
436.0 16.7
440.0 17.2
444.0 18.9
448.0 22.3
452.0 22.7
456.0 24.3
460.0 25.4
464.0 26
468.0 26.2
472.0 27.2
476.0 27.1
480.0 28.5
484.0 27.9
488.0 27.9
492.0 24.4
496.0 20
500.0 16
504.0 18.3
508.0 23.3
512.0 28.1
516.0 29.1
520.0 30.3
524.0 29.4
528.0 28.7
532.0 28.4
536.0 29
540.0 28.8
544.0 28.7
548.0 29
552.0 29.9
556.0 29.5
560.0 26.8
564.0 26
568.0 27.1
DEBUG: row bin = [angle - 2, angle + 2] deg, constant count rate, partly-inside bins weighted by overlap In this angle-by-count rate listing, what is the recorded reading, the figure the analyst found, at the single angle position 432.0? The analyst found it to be 16.5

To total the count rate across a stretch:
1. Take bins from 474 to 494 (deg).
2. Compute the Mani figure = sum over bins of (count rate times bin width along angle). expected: 543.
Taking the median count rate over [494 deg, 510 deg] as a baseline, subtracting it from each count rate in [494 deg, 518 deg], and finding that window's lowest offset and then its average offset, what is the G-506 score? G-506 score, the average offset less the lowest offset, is 6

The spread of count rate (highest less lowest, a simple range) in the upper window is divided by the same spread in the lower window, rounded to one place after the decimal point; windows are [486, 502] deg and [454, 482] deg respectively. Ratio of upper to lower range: 2.8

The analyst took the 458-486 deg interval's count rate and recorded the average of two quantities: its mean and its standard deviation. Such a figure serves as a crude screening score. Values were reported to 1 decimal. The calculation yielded 14.0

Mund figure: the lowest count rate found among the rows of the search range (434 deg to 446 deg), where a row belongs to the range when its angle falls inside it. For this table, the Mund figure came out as 16.7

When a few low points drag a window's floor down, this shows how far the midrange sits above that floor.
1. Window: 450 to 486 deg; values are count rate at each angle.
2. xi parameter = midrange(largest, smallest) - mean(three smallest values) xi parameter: 1.5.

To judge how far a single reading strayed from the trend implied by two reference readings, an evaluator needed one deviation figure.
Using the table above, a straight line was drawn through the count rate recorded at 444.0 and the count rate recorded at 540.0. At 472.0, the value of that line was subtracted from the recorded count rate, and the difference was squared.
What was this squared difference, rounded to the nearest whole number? 29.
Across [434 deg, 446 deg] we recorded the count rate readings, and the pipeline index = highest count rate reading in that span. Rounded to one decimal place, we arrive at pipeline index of 18.9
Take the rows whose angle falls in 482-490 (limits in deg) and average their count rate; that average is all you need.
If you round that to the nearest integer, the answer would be 28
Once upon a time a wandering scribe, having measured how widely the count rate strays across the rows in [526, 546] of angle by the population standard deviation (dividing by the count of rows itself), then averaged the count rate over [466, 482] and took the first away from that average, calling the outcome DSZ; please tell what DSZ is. 27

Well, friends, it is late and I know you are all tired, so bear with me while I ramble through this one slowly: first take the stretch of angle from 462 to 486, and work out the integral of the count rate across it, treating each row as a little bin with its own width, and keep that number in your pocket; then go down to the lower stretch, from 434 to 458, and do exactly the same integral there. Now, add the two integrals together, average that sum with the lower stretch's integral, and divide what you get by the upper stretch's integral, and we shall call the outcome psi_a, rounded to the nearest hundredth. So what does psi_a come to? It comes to 1.25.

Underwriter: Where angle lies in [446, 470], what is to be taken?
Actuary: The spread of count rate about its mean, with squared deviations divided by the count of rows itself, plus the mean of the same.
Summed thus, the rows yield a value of 26.0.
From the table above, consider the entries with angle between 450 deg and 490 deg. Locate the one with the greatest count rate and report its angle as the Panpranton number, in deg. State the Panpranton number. 480.0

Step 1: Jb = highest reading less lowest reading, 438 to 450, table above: 5.1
